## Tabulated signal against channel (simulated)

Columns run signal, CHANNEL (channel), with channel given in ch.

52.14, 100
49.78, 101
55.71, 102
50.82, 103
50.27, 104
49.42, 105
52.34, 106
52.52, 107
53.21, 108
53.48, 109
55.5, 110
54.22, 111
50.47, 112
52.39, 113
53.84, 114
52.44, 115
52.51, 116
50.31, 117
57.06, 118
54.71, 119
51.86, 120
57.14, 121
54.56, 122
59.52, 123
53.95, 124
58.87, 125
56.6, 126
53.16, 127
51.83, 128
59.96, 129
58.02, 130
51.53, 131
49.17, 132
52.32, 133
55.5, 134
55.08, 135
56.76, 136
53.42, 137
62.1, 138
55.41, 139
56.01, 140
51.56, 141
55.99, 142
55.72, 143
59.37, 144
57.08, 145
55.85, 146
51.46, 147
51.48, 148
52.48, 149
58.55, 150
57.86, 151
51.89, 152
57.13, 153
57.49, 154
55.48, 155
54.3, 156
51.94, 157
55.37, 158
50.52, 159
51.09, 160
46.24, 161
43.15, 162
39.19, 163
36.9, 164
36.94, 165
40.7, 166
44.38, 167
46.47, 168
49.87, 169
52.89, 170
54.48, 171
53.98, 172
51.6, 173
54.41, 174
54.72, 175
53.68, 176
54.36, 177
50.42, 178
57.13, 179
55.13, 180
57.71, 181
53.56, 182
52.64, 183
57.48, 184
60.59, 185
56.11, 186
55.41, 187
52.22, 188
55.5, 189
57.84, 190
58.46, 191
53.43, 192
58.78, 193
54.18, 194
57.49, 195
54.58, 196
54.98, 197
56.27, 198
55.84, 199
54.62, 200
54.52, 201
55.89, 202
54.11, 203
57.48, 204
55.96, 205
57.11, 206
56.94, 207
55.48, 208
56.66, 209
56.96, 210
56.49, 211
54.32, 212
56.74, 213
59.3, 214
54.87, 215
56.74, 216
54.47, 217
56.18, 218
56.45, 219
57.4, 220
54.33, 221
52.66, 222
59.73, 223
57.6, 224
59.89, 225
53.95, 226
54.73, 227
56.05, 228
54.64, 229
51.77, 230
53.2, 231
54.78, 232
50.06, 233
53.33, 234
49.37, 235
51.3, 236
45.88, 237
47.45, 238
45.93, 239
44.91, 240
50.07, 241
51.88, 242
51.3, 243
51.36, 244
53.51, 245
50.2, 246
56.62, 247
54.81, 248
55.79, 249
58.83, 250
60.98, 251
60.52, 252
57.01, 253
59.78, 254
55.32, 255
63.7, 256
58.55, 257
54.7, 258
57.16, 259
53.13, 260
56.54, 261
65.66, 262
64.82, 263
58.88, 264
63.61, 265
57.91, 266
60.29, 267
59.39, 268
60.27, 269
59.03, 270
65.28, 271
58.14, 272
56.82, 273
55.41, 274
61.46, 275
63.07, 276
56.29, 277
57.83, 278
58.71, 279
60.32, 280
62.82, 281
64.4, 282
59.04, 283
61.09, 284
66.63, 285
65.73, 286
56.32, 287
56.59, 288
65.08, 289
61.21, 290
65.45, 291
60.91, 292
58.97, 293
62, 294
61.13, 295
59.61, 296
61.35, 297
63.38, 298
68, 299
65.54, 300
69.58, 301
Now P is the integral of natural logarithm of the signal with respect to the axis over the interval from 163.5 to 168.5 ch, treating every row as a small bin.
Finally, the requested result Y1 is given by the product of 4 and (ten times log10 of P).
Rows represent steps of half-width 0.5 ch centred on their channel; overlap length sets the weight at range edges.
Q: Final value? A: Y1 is 50.7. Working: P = 18.6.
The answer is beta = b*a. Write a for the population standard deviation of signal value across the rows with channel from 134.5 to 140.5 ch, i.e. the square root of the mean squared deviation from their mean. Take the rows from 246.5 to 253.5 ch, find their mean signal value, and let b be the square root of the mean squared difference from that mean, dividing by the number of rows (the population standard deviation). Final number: 6.0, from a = 2.7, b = 2.2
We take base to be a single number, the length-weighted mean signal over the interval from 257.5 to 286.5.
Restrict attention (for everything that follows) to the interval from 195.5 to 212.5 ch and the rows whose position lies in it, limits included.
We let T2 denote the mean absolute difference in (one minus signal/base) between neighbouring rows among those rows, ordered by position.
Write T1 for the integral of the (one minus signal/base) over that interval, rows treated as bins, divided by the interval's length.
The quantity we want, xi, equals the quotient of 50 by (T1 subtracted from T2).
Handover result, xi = -932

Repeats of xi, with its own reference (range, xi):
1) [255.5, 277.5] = 921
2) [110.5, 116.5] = -519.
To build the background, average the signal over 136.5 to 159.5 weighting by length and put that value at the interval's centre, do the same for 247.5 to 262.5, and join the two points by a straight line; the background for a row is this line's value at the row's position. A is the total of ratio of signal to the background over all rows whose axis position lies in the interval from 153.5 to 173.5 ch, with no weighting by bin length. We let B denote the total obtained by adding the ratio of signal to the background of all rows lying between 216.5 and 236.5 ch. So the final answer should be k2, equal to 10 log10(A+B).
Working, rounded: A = 18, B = 19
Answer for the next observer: 15.6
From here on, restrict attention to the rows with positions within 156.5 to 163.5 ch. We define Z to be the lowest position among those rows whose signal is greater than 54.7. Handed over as 158 ch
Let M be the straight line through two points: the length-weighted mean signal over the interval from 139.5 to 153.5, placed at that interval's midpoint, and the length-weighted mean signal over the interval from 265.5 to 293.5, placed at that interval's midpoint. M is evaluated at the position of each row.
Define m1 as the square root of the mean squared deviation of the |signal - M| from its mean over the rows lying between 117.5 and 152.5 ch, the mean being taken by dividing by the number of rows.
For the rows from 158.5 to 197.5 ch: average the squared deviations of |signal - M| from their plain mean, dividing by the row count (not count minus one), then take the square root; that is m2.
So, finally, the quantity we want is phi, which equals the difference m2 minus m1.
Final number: 3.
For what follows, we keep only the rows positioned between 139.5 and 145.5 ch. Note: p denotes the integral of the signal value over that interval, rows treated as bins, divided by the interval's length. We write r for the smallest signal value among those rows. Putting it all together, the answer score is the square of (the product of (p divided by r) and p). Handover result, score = 3687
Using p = 56.0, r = 51.56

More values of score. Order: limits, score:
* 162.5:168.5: 2028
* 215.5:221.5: 3315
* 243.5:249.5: 3304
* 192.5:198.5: 3361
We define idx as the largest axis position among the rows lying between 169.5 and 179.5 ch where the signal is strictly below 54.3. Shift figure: 178 ch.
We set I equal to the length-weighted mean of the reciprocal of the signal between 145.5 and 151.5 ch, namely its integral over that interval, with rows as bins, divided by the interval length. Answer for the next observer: 0.0184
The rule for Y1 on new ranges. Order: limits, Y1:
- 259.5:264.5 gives 52.4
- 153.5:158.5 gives 52.1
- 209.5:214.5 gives 52.2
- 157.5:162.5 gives 51.6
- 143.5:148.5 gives 52.1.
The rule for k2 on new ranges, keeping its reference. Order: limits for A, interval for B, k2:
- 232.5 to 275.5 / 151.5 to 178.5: 18.2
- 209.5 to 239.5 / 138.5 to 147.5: 15.7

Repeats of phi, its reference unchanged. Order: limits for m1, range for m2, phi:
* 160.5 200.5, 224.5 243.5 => -2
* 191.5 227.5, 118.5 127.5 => 0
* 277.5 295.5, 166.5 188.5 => 1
